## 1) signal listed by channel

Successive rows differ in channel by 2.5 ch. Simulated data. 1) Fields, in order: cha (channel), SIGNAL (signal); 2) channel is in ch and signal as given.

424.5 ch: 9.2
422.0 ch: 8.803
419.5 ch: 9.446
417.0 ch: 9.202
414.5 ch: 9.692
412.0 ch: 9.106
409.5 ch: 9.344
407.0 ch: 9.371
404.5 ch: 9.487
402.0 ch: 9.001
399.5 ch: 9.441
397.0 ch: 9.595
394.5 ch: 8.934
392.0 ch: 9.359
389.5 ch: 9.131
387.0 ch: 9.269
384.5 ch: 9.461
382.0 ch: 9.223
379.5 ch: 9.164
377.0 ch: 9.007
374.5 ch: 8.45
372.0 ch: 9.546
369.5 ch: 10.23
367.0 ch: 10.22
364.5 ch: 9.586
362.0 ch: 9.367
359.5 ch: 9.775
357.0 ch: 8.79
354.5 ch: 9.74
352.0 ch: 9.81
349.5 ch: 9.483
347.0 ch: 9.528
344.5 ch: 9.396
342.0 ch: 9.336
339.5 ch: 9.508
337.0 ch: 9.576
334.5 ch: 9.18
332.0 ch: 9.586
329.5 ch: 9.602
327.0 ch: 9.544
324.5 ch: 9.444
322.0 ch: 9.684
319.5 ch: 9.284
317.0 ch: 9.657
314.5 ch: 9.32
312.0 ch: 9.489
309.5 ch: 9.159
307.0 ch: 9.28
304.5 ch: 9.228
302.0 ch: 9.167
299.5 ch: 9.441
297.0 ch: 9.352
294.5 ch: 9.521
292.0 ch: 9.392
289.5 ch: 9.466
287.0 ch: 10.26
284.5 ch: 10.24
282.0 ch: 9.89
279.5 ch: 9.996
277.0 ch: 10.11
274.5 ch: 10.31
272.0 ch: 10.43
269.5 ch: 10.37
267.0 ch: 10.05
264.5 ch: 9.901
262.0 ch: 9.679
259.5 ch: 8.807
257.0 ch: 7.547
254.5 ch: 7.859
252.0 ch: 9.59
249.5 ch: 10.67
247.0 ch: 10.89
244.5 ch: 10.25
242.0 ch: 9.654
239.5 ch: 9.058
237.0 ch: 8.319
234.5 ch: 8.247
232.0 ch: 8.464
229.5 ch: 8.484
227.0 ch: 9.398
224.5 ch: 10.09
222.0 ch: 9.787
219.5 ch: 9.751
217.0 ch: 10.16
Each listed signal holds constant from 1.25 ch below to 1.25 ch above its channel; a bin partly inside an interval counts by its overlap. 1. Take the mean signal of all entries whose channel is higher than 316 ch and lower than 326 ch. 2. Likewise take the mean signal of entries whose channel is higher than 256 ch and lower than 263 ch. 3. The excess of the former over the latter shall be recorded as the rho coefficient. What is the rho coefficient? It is 0.8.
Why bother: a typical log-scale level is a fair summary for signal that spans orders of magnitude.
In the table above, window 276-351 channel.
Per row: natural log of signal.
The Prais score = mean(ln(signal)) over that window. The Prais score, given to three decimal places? 2.255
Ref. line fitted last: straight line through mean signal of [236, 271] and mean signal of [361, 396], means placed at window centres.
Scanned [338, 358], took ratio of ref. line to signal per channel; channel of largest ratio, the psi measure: 357.0 ch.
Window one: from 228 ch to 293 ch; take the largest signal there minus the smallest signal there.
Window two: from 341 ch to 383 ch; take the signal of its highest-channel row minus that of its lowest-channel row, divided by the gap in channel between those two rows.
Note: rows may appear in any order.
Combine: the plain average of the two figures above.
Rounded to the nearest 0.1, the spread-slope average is 1.7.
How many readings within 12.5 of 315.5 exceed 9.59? 2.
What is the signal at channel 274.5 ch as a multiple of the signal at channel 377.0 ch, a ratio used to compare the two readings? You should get 1.14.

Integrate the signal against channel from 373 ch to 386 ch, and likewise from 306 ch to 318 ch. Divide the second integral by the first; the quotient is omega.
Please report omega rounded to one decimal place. 1.0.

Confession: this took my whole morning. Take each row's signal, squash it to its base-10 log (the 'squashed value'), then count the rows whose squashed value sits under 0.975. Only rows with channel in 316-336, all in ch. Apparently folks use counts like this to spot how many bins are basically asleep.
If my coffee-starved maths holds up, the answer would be 2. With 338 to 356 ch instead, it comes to 2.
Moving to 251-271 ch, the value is 3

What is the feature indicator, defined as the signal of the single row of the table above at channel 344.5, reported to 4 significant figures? 9.396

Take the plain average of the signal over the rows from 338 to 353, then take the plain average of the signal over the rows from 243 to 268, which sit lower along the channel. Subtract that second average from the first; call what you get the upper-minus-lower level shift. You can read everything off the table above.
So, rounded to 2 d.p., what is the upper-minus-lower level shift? -0.01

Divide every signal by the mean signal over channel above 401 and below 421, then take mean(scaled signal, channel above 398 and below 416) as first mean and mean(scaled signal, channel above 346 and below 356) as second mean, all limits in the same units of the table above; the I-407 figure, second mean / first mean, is 1.03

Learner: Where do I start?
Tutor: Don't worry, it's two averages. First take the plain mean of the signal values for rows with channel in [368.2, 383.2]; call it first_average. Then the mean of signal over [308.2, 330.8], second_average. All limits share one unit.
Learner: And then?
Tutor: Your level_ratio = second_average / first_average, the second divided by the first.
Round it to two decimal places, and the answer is 1.02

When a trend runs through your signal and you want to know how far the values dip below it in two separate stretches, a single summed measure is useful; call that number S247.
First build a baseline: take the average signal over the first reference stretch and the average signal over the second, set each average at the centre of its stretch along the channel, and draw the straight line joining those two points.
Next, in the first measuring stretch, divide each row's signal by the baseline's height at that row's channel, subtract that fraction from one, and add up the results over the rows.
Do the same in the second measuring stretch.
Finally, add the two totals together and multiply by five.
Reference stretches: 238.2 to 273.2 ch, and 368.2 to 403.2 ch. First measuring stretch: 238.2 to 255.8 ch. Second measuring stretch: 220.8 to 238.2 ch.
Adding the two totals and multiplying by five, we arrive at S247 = 2.4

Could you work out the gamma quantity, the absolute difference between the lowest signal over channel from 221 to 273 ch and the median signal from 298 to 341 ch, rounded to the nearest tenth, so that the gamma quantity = 1.9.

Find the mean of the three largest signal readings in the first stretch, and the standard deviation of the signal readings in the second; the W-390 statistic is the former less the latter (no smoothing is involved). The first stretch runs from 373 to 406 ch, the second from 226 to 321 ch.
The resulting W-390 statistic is 8.8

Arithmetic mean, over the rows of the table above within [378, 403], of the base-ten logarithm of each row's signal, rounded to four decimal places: 0.9664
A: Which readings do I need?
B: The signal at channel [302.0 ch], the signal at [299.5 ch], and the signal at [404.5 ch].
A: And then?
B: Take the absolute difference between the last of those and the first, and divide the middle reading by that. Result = 30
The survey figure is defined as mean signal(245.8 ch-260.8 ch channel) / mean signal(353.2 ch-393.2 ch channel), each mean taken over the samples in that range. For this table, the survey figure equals 0.98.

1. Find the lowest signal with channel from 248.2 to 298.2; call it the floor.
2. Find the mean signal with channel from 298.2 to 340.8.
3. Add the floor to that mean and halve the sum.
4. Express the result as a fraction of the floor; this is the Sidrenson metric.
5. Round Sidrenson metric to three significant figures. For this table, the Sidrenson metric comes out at 1.12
